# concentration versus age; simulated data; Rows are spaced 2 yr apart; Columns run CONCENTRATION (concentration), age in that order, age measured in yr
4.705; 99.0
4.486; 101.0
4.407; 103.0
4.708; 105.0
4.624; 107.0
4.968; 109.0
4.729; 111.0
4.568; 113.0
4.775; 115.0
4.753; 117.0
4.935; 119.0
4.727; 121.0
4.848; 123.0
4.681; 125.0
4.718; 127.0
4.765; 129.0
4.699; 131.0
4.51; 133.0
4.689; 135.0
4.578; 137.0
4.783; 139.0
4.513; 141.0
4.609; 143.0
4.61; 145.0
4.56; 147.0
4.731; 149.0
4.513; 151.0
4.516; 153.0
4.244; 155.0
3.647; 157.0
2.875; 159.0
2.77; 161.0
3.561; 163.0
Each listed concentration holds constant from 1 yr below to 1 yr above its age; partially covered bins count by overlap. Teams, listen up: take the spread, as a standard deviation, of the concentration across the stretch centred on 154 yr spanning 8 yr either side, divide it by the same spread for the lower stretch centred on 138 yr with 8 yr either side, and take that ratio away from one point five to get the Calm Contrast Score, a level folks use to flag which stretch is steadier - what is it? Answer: -6.8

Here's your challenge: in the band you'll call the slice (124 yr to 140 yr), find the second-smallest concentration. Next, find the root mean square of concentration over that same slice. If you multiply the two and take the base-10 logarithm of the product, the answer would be 1.33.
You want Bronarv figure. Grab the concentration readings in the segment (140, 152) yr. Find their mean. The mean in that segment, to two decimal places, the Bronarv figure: 4.59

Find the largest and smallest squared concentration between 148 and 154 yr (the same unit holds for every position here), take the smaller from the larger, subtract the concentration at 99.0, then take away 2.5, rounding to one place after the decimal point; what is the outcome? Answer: -5.2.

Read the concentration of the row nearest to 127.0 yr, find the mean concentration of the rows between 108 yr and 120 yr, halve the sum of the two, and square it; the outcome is 22.6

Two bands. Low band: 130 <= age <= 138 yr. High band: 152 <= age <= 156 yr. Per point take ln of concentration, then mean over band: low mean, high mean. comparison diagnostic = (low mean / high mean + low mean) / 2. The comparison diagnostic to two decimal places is 1.28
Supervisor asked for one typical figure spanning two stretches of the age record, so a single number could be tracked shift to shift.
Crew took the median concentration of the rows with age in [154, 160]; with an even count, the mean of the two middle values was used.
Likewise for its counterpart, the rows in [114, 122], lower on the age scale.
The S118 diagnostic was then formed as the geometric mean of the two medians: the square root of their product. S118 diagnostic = 4.17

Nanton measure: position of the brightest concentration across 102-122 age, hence 109.0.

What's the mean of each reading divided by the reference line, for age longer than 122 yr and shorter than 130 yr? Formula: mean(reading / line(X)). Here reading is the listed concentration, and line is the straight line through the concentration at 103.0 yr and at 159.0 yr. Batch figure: 1.26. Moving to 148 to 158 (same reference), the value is 1.42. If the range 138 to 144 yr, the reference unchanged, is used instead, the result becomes 1.38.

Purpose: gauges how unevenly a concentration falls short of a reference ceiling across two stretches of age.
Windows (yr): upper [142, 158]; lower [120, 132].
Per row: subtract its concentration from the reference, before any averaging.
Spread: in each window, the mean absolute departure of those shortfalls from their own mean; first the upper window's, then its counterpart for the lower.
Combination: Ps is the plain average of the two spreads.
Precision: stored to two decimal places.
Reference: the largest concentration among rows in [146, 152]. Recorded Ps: 0.14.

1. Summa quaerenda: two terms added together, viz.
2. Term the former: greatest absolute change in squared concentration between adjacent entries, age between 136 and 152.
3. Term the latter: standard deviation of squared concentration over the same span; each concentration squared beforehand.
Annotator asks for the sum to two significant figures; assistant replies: 3.4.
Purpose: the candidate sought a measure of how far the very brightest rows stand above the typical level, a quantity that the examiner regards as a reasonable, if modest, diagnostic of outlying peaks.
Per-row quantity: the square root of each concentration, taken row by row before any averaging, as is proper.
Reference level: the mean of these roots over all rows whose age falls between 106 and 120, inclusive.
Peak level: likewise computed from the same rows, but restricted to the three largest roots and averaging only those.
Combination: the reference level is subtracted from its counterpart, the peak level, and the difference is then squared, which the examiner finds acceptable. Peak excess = 0.0009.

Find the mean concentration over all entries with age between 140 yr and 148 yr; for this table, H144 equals 4.57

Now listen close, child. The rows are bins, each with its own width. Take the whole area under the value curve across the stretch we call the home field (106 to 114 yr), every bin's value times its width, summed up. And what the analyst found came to 38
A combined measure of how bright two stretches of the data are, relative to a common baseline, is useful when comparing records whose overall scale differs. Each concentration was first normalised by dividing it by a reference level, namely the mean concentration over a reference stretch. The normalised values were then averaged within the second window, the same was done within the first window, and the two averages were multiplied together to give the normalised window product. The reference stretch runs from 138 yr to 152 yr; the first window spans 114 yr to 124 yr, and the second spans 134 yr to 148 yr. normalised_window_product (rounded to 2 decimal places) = 1.04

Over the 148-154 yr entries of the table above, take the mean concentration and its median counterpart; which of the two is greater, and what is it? 4.59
